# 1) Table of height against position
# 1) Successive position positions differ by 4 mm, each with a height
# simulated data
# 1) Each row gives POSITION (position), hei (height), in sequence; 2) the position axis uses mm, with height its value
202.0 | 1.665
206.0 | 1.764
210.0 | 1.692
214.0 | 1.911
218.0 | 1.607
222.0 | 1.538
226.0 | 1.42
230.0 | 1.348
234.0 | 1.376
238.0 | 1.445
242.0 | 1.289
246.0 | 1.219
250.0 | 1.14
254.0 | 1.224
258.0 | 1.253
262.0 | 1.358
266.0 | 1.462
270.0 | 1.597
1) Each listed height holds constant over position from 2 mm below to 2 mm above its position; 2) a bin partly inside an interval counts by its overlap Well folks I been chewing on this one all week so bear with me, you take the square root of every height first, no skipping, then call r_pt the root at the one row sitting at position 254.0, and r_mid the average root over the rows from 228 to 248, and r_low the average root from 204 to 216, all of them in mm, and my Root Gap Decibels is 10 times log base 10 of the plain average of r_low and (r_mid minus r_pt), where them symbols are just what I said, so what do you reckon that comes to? -1.59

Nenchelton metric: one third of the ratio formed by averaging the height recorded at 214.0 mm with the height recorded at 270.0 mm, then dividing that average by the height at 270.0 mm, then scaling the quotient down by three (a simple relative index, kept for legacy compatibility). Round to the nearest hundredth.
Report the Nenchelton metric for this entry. 0.37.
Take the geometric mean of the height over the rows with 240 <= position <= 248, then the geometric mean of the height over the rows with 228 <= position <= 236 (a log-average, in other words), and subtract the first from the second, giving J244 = 0.11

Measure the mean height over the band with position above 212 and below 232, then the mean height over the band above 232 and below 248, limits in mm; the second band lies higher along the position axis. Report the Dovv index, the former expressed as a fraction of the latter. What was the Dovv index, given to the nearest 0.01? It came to 1.17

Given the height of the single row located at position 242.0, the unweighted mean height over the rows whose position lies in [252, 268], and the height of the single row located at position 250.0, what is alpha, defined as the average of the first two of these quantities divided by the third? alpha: 1.15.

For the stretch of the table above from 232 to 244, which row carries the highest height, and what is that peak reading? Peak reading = 1.445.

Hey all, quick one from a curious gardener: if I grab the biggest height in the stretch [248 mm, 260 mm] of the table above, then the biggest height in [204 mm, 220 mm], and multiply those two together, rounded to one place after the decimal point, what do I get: 2.4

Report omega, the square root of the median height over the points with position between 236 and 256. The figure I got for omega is 1.11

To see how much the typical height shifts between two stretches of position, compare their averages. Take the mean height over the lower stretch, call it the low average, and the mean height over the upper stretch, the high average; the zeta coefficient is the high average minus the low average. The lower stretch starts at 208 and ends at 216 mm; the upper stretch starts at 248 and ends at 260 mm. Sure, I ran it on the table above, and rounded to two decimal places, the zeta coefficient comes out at -0.60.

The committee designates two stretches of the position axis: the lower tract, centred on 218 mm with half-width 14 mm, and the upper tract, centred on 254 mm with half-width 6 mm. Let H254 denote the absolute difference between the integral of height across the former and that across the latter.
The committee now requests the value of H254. 31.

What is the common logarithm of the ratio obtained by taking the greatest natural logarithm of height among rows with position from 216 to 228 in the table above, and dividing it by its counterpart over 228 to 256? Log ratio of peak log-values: 0.11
